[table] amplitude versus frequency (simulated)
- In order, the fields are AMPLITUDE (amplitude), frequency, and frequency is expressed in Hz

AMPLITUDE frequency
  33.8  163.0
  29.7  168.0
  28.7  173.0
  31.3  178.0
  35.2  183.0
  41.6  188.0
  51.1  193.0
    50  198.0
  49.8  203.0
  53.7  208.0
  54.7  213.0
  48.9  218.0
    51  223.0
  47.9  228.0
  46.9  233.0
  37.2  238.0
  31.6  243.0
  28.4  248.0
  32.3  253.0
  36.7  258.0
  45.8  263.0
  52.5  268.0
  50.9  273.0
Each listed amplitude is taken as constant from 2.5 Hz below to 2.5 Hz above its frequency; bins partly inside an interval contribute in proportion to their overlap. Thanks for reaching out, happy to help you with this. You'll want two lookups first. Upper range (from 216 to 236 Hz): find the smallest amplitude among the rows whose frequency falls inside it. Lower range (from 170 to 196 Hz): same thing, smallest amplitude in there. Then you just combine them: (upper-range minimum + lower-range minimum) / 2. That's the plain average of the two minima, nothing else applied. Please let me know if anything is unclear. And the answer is 37.8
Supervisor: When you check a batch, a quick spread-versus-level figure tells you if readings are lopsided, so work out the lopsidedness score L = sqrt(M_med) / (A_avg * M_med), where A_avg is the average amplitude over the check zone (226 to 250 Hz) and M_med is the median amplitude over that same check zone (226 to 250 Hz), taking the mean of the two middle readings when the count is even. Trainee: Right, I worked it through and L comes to 0.0043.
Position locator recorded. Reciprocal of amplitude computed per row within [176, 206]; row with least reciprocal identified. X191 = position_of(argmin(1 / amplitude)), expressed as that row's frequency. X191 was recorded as 193.0 Hz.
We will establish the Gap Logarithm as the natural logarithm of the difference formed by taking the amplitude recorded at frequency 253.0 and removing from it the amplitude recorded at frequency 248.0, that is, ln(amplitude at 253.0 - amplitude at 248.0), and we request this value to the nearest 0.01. 1.36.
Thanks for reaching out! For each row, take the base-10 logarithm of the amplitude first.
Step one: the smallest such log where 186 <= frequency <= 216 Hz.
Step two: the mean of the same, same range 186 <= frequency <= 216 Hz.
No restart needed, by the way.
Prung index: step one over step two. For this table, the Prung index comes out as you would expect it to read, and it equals 0.953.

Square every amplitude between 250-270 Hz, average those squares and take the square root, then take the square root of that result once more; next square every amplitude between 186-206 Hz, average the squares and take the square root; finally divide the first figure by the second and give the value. 0.135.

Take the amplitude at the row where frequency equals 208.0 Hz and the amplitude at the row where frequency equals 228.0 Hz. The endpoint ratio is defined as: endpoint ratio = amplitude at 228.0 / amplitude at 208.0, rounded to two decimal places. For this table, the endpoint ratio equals 0.89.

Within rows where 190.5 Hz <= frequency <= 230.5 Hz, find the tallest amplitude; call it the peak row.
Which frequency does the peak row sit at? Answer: 213.0 Hz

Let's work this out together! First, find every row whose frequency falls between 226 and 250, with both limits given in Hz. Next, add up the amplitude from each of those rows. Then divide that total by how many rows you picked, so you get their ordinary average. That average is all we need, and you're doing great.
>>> 38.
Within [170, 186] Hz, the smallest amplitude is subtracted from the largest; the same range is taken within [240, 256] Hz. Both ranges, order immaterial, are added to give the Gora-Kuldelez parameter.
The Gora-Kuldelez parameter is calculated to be 10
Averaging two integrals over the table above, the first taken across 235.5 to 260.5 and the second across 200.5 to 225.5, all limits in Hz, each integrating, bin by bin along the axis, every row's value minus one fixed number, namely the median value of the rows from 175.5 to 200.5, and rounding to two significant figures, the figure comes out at 21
